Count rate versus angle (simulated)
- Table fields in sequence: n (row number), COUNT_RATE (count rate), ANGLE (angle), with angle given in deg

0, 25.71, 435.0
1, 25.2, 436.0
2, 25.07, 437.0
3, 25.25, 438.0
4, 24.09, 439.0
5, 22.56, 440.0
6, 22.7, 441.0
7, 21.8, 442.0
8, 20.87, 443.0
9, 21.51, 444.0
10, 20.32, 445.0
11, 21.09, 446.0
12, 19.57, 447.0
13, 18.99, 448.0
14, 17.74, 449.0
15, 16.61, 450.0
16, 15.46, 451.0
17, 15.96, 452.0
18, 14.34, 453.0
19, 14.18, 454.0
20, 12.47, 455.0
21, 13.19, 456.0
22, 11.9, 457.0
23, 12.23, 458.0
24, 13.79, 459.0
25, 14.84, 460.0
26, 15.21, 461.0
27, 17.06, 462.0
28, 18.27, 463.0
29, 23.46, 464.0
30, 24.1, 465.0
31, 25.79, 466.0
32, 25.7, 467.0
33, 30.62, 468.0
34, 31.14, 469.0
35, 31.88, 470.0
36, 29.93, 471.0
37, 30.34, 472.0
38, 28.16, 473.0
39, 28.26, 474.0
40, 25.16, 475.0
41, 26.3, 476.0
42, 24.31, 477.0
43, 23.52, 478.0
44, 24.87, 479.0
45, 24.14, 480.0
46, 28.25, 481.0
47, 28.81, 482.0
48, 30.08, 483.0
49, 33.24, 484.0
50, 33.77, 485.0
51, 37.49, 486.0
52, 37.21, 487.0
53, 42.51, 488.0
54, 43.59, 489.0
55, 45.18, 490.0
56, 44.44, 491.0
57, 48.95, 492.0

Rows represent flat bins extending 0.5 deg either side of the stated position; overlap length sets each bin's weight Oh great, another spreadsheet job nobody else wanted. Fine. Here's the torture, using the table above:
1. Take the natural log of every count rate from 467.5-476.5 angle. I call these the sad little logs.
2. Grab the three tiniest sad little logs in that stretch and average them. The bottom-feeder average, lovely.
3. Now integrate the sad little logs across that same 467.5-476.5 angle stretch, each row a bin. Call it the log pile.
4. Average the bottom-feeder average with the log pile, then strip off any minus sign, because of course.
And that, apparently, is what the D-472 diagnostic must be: 16.8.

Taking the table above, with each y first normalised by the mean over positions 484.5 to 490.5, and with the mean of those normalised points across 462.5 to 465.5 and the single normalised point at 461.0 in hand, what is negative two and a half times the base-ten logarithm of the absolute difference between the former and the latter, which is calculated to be 1.9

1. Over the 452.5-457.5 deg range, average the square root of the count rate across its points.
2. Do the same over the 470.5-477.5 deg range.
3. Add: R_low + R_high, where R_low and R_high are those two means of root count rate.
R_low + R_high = 8.9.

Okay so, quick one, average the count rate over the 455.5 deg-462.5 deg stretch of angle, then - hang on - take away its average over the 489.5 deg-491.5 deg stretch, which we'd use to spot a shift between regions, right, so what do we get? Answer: -31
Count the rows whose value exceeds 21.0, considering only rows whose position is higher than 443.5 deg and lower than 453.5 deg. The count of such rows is 2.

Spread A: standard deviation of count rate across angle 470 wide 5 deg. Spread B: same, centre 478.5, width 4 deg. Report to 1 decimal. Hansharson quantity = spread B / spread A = 0.7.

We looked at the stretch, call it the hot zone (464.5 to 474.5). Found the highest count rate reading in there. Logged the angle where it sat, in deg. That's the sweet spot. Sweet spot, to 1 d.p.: 470.0 deg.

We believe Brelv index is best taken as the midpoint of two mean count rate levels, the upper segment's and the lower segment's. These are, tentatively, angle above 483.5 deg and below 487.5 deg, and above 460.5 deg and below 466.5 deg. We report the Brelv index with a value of 28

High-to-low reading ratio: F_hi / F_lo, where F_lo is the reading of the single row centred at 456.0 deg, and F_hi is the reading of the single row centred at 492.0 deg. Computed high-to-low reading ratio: 3.7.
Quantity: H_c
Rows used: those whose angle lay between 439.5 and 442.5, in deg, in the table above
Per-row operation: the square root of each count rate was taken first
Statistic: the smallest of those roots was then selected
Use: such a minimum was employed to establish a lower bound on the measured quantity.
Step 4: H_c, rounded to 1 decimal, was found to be 4.7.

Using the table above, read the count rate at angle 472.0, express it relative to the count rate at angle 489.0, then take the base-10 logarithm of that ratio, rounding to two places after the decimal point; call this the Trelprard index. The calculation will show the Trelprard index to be -0.16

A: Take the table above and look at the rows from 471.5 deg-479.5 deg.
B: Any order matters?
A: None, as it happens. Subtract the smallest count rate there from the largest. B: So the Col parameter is 6.8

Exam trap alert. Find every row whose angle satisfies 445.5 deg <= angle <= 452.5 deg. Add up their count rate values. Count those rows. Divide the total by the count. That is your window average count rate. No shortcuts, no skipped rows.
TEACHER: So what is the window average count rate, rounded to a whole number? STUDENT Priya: 18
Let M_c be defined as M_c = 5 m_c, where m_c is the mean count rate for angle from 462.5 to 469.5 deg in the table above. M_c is 128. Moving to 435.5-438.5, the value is 126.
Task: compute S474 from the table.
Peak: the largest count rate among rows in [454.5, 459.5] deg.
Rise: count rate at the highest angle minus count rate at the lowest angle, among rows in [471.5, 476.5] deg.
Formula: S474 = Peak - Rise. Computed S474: 17.8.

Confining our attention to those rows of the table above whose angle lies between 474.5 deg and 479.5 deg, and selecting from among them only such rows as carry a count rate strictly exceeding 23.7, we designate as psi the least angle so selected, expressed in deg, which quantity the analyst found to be 475.0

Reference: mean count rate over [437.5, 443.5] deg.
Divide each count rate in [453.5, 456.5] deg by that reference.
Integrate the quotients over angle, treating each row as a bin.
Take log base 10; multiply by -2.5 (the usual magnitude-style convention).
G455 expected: -0.60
